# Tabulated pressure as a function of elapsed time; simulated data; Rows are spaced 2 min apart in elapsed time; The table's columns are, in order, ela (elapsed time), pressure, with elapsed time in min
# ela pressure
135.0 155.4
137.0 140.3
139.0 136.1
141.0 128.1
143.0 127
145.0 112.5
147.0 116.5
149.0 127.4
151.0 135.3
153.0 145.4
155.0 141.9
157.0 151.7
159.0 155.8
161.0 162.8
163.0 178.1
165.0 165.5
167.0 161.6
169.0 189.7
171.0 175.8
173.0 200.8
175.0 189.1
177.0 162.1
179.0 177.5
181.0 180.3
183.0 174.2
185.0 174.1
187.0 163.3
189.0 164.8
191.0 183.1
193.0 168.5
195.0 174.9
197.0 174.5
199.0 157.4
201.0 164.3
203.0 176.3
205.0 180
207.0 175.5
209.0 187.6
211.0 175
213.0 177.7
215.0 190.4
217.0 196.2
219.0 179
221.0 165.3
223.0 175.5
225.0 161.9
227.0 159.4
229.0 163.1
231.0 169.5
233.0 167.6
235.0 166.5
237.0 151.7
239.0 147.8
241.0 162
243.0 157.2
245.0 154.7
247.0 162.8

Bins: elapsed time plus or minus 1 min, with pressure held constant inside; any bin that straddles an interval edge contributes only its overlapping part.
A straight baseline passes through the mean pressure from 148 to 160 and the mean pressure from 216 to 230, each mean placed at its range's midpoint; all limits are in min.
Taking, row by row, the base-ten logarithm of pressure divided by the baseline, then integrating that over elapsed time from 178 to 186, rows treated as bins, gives 0.46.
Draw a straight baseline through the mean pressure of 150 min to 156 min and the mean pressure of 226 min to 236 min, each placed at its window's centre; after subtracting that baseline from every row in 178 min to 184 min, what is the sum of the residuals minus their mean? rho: 55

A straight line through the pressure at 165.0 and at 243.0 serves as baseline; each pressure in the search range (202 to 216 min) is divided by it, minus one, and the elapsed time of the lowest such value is 211.0 min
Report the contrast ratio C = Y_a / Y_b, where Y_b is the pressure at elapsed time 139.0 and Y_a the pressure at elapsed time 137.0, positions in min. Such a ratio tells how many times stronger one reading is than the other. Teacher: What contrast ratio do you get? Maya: 1.03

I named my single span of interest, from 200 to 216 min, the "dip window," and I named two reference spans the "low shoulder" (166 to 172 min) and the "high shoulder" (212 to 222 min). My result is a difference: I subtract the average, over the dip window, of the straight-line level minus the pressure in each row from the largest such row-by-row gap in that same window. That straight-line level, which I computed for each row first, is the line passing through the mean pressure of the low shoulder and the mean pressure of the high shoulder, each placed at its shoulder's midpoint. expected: 13.2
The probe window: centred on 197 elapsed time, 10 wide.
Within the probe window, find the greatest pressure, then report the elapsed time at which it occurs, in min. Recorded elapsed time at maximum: 195.0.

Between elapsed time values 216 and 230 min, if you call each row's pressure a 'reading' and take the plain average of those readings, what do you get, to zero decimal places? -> 171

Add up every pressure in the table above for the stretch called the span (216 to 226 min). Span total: 878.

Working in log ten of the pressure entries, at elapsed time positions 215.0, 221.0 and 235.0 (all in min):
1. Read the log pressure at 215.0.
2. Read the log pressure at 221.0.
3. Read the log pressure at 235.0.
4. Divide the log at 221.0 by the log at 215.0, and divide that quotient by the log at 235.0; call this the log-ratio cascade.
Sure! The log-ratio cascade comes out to 0.438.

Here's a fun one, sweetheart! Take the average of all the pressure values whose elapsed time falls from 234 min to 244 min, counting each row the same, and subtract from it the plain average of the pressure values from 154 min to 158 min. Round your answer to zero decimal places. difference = 10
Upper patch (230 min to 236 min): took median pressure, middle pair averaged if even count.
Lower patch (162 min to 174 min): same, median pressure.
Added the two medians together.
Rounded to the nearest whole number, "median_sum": 345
